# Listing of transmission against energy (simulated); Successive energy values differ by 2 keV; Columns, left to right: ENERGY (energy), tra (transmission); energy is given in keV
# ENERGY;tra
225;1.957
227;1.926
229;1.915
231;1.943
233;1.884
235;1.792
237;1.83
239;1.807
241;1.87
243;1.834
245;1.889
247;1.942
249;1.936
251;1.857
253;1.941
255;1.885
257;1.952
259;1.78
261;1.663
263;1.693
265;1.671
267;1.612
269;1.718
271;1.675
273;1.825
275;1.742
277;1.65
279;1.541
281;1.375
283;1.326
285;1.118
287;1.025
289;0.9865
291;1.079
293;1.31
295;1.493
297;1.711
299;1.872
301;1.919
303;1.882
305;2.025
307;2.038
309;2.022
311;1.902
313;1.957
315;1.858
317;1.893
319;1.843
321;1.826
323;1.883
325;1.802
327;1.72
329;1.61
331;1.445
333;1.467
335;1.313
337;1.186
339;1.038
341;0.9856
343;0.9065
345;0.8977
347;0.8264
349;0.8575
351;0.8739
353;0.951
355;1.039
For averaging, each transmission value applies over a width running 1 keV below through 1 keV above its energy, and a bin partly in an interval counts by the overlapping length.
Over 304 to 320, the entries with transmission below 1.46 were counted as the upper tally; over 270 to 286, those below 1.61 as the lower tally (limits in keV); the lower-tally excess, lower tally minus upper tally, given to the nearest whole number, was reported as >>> 4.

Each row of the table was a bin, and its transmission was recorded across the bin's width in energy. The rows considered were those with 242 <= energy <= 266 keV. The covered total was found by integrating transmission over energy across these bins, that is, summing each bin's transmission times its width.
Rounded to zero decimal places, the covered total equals 44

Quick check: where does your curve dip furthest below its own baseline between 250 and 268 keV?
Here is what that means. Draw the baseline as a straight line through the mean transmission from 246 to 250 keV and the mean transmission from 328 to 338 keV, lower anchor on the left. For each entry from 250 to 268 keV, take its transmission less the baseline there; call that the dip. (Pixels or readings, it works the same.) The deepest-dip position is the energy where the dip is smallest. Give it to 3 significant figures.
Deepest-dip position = 267 keV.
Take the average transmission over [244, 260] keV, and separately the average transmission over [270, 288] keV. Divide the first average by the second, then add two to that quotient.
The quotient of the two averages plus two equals 3.29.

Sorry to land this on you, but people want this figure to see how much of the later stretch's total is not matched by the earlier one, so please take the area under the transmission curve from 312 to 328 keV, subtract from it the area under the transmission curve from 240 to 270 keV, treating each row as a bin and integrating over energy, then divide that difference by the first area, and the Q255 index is -0.8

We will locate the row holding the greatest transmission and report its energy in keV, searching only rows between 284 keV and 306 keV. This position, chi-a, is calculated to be 305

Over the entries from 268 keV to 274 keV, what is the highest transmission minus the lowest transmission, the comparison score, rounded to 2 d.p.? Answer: 0.15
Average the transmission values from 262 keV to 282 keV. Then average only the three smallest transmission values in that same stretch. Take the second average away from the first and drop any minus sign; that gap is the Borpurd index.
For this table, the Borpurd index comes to 0.141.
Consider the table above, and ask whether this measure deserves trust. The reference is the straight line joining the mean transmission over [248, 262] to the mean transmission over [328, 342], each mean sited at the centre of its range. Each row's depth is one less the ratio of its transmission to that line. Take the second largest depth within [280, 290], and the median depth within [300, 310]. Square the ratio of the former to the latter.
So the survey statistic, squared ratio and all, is 1.16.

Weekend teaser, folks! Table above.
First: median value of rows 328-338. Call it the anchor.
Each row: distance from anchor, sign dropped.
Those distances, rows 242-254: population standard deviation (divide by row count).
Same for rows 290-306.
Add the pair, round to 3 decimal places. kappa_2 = 0.211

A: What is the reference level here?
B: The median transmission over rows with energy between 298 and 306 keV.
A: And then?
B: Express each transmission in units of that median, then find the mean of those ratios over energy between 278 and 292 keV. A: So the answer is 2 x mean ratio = 1.3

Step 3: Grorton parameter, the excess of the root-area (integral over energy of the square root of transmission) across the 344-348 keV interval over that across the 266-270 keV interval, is -1.4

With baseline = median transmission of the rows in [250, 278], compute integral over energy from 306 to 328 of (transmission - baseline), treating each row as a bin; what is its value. 3.4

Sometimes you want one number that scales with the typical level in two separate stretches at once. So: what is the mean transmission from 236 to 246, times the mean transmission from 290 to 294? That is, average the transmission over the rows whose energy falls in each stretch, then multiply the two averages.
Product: 2.2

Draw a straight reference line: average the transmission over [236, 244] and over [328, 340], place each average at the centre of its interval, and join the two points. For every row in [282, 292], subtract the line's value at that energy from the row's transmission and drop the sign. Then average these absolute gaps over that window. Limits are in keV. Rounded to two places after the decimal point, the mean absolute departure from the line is 0.48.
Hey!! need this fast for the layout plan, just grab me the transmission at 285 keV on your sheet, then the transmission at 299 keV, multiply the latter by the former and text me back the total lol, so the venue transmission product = 2.1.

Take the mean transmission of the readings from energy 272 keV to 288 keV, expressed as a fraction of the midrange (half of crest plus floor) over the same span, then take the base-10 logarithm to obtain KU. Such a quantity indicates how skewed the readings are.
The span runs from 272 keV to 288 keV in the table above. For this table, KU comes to 0.008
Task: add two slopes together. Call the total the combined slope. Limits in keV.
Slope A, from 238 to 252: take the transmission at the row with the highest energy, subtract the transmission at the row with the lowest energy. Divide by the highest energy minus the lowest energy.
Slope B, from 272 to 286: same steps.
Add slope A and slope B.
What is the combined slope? -0.055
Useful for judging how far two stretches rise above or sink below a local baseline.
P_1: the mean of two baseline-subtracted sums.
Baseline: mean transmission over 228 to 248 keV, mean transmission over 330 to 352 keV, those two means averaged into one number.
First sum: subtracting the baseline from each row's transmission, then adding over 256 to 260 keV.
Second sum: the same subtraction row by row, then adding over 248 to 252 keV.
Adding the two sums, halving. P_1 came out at 0.8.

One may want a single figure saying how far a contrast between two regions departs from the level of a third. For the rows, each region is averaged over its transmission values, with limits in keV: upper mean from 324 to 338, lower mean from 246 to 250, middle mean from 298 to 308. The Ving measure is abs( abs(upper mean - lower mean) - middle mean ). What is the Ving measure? 1.5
